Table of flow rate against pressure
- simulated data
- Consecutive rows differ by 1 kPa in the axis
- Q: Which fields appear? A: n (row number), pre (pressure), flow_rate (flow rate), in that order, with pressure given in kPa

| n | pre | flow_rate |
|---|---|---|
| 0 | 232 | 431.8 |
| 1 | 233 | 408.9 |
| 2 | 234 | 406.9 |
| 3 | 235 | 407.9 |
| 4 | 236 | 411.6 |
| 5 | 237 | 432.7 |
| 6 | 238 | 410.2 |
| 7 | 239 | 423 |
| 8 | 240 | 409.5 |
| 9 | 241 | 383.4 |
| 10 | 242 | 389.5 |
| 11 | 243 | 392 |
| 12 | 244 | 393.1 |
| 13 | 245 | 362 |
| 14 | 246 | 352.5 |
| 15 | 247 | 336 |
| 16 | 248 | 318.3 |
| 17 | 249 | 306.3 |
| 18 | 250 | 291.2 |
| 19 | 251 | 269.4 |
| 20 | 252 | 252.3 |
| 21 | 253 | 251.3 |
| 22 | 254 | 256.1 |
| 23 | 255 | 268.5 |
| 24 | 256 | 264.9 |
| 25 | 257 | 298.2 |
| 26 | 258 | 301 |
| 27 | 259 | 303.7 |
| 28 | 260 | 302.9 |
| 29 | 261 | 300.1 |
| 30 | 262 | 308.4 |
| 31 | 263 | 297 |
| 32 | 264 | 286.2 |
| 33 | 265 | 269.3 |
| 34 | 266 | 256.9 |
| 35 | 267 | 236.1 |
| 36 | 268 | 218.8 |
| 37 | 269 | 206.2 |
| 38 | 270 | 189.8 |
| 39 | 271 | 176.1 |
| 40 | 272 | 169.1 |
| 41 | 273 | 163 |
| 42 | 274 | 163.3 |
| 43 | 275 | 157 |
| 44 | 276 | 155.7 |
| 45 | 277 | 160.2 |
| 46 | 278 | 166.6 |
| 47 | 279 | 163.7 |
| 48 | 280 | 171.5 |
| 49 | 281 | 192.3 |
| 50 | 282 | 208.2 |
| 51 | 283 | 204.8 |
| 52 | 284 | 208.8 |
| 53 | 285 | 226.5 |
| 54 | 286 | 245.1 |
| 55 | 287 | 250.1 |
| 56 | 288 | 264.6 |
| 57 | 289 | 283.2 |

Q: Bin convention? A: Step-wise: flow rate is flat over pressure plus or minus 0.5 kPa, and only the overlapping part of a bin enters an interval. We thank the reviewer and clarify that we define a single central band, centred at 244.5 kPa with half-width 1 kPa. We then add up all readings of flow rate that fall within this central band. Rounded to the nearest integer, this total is 755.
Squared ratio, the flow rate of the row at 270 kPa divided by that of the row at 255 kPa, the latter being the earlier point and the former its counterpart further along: 0.50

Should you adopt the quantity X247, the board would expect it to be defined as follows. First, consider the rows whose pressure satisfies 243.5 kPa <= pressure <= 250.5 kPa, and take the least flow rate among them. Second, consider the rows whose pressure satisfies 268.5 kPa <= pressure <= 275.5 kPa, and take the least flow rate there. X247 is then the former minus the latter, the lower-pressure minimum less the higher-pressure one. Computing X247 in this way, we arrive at 134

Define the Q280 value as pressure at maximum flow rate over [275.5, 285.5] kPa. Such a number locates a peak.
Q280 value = 285 kPa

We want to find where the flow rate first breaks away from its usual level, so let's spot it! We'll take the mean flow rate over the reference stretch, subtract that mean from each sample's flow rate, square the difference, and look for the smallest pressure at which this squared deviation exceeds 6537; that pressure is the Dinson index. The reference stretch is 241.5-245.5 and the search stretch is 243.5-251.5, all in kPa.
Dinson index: 250 kPa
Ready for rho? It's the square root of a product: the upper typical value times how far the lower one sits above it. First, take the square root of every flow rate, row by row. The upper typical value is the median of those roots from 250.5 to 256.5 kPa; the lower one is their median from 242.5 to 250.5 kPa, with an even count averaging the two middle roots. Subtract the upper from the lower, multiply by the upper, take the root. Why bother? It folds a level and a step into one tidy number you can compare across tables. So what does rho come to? 6.2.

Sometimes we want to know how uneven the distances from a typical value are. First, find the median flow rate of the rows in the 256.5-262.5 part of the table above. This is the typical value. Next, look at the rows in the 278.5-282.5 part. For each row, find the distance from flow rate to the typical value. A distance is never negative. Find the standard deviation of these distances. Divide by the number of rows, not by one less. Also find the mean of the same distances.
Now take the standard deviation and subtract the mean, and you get -101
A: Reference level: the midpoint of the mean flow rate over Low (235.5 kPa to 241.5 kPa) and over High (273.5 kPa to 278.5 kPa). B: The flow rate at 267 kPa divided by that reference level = 0.83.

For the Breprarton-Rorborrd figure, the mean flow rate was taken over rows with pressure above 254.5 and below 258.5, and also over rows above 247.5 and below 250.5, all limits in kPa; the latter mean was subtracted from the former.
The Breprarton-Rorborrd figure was -22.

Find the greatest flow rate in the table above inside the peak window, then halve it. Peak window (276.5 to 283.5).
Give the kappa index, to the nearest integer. 104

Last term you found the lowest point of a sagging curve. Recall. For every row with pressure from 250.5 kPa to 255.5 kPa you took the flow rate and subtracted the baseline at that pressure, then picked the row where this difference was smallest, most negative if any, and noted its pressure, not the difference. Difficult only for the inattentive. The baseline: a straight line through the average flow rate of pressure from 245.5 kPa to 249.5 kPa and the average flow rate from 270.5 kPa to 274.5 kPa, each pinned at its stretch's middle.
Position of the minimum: 252 kPa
